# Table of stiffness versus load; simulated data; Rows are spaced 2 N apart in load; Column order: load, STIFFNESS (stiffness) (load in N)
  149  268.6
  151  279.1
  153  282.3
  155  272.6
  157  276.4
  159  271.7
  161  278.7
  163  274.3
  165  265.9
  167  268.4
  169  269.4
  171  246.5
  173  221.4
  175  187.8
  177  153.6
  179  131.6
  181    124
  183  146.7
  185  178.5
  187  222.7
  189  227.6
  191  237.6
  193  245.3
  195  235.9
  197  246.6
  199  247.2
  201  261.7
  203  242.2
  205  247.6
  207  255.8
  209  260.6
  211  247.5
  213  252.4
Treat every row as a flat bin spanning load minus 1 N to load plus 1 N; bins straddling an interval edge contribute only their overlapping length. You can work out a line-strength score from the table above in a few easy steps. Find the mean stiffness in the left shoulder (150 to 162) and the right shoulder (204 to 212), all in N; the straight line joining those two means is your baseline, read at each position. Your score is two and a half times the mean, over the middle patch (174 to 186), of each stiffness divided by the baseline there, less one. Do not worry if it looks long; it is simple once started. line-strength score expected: -1.1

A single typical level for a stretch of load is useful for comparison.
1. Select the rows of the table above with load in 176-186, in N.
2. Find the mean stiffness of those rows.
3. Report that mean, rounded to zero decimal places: 147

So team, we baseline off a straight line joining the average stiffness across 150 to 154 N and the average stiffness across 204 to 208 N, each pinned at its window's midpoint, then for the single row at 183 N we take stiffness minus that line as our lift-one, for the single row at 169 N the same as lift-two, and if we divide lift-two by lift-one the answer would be 0.0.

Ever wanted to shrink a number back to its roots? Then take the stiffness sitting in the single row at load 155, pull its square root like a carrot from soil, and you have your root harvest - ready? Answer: 16.5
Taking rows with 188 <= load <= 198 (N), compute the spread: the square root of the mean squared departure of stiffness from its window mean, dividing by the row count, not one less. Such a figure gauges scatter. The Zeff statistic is 6.9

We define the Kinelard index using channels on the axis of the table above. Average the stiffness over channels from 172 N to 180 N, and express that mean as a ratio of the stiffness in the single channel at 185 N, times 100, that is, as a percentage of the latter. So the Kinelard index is 97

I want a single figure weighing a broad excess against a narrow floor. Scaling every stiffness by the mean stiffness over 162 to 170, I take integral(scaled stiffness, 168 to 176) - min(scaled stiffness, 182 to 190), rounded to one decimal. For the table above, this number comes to 6.3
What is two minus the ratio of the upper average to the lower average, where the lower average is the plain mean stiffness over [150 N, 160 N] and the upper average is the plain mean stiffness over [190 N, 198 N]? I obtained 1.1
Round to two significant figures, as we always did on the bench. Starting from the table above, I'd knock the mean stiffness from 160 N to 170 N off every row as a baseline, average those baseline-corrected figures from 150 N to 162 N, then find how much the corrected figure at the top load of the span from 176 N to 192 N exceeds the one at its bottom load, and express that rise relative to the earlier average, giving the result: 15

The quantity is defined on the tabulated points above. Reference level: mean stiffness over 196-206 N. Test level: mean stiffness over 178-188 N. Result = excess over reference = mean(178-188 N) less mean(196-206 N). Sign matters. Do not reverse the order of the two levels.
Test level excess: -88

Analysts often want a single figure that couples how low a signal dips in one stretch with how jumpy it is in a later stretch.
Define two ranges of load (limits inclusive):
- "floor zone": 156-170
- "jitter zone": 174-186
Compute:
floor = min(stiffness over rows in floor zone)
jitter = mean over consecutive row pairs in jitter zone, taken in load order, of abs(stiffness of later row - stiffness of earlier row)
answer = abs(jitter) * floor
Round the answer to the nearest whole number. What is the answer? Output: 6291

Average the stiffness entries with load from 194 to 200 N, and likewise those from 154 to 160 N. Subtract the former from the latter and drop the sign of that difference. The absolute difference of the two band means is 30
